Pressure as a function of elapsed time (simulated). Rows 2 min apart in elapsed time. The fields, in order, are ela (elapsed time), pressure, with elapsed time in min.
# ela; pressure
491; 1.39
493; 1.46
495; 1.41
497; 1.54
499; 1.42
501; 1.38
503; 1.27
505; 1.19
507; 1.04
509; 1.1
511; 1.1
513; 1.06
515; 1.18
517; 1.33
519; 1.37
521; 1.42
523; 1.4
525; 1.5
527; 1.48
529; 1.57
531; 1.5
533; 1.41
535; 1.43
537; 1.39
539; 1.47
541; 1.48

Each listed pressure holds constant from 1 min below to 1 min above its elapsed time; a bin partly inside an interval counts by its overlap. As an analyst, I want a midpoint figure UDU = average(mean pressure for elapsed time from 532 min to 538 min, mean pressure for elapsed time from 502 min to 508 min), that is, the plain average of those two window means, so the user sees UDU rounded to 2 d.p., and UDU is 1.29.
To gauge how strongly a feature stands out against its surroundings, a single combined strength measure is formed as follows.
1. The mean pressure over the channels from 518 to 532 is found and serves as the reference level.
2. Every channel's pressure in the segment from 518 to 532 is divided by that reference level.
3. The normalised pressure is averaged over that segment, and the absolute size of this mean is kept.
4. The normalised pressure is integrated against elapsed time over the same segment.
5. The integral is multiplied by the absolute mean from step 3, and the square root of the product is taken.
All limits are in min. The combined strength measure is 3.74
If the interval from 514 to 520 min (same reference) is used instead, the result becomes 2.17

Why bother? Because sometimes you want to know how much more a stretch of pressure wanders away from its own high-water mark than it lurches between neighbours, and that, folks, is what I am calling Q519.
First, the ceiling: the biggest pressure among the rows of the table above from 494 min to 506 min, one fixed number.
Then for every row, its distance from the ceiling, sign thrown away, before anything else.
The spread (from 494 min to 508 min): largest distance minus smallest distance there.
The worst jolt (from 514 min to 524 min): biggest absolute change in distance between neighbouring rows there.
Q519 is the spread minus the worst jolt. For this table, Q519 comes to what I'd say 0.35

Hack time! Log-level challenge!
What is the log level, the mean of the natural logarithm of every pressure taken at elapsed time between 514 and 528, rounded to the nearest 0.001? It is 0.321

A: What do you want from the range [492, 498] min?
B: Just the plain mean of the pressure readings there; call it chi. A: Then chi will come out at 1.47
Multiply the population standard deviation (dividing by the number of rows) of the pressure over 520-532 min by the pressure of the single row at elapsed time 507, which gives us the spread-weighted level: 0.058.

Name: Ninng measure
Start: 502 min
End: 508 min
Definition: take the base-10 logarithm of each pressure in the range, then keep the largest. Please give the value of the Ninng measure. 0.10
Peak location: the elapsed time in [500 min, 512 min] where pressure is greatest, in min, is 501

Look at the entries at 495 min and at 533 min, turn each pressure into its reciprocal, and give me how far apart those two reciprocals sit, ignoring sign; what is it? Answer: 0.00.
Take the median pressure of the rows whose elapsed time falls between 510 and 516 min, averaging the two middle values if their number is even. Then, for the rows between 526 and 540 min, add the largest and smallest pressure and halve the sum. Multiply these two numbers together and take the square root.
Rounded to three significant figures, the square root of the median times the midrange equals 1.28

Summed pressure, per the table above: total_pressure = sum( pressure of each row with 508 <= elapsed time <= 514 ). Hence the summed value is 3.3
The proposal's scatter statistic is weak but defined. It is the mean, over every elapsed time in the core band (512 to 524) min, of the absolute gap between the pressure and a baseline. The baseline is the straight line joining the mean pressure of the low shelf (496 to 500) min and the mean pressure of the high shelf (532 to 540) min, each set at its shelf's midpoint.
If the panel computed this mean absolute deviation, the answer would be 0.16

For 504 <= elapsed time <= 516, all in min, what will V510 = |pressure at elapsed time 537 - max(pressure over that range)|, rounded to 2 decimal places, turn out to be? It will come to 0.20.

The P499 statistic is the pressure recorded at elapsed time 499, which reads 1.42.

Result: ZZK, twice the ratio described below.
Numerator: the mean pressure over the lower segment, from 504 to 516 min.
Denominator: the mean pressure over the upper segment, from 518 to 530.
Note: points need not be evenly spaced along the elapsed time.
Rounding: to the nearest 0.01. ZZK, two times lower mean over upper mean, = 1.53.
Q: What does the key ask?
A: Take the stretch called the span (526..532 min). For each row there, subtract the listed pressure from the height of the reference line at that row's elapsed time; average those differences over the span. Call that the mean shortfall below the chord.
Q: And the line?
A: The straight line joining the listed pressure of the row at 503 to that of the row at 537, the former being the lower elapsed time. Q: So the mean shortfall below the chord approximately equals -0.15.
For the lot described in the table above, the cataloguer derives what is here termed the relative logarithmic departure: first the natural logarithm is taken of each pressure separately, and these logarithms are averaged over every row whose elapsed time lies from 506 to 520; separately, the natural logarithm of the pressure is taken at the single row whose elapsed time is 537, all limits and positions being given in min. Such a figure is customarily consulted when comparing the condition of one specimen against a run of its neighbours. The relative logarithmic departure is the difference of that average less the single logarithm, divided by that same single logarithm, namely -0.54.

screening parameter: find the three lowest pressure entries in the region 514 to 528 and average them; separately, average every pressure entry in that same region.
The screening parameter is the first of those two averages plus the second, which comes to 2.7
